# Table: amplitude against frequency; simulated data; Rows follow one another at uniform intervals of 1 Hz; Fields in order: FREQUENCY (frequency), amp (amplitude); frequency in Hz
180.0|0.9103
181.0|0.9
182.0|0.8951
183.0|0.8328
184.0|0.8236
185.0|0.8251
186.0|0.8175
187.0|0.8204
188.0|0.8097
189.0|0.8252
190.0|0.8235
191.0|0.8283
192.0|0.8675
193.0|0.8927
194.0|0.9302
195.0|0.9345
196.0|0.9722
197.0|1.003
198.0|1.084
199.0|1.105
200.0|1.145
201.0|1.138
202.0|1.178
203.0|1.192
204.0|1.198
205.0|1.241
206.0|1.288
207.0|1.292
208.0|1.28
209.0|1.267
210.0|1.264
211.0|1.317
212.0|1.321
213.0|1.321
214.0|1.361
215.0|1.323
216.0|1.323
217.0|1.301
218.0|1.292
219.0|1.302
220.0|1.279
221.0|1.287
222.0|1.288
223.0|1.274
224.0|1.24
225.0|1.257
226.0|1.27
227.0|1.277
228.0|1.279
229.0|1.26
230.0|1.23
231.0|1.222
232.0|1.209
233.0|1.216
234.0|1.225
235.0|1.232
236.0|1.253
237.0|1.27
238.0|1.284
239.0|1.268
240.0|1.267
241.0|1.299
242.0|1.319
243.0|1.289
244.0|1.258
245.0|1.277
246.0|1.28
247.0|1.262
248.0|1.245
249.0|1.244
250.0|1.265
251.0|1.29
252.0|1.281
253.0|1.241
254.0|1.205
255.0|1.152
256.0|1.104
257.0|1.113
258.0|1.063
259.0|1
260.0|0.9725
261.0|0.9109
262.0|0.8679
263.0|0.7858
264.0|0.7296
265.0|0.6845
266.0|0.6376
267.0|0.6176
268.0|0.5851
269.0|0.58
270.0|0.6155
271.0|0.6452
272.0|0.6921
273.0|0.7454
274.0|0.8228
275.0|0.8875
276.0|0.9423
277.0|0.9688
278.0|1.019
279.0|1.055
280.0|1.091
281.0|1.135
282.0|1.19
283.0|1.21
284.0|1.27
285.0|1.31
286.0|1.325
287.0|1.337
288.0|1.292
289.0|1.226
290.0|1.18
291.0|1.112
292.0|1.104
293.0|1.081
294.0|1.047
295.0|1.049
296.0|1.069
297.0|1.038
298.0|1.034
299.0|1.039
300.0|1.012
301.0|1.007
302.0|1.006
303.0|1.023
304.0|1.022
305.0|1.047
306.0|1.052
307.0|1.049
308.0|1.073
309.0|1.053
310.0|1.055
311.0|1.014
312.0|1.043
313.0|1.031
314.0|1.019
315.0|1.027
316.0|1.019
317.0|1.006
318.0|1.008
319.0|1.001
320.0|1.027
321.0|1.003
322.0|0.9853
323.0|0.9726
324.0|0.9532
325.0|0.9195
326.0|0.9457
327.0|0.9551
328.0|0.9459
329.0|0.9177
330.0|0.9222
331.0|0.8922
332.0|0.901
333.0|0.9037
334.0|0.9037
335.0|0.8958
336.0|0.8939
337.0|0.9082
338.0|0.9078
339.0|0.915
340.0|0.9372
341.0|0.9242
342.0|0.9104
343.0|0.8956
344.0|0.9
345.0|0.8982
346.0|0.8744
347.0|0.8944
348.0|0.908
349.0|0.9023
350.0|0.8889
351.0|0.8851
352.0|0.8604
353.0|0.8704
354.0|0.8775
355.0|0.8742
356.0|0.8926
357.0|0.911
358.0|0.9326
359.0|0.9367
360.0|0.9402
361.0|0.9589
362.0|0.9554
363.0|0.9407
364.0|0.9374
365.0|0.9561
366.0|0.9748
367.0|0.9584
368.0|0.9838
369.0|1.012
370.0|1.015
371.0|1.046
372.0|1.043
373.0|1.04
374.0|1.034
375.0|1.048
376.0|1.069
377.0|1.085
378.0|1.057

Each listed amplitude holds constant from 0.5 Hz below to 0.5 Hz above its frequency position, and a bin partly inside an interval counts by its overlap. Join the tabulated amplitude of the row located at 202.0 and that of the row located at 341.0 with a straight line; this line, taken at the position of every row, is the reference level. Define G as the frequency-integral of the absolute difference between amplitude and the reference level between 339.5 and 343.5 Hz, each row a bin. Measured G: 0.05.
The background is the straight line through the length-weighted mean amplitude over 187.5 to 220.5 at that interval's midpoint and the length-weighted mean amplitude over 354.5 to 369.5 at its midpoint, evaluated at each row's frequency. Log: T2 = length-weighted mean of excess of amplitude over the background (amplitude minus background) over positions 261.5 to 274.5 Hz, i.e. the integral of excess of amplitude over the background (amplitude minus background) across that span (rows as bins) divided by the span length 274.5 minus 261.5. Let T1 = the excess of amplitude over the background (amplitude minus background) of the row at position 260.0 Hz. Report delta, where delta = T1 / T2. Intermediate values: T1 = -0.10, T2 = -0.37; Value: 0.3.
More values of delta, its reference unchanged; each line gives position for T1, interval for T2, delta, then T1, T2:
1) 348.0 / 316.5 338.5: 1.2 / -0.05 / -0.04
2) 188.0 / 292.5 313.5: -16.1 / -0.35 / 0.02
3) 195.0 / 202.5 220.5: -1.4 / -0.22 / 0.15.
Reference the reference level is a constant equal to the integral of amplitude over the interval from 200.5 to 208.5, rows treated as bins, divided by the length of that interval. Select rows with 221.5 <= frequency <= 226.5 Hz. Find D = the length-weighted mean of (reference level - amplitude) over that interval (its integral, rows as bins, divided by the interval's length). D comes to -0.04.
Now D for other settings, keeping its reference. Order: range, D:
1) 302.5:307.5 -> 0.19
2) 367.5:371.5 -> 0.21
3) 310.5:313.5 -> 0.20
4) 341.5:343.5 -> 0.32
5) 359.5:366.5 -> 0.27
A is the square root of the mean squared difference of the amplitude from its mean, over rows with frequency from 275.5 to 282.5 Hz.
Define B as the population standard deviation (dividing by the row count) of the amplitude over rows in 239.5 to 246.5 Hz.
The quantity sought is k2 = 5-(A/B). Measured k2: 1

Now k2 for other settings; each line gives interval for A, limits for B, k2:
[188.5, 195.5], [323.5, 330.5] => 2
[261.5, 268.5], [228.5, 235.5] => -1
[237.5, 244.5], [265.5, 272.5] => 4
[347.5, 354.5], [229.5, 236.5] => 4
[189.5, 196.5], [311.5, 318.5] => 1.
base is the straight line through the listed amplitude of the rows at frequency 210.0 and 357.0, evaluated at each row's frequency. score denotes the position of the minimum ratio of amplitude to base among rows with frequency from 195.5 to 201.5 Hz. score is 196.0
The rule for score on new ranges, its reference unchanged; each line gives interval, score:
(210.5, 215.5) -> 211.0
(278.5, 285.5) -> 279.0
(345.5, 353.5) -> 352.0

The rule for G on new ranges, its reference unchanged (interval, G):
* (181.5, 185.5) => 1.47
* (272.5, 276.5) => 0.78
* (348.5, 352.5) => 0.09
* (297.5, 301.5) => 0.09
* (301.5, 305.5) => 0.13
